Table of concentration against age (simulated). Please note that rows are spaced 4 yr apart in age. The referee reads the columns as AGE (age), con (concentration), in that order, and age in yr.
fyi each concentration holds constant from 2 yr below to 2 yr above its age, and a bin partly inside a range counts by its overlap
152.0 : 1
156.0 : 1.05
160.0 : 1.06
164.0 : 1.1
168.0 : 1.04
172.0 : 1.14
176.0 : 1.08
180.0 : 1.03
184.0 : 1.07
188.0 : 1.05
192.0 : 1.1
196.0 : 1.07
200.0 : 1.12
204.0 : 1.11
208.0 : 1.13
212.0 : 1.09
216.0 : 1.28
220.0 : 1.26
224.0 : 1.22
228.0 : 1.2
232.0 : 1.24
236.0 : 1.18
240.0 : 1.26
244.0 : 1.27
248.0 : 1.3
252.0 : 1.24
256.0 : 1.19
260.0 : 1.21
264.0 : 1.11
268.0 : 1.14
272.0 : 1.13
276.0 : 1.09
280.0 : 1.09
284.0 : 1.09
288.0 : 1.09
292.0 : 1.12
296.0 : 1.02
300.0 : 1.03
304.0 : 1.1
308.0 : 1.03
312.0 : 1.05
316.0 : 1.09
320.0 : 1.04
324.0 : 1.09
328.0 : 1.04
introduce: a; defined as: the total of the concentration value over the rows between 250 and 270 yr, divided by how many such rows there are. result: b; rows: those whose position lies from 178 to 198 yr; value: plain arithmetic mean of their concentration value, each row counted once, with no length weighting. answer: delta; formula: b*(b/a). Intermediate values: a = 1.18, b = 1.06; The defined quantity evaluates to 0.96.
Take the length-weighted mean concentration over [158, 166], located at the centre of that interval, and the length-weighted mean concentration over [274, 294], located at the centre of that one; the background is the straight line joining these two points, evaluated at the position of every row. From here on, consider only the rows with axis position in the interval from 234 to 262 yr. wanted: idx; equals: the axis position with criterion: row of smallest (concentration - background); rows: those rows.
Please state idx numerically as 236.0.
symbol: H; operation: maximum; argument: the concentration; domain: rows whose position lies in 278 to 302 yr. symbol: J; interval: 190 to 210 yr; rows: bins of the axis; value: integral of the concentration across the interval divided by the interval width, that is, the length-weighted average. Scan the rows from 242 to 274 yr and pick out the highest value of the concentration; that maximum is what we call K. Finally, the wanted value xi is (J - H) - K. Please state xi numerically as -1.314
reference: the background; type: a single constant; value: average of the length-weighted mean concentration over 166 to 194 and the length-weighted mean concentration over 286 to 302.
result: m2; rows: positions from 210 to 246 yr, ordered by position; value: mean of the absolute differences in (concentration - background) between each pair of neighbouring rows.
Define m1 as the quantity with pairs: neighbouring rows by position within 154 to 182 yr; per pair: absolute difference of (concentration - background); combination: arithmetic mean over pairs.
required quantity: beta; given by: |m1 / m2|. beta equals 0.93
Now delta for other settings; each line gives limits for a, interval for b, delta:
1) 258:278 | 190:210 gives 1.08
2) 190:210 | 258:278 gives 1.17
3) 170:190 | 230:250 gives 1.45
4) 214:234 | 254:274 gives 1.08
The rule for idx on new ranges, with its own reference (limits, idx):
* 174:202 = 180.0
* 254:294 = 288.0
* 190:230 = 196.0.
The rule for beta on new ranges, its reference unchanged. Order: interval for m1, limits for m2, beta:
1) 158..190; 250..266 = 0.93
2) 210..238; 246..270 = 1.19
